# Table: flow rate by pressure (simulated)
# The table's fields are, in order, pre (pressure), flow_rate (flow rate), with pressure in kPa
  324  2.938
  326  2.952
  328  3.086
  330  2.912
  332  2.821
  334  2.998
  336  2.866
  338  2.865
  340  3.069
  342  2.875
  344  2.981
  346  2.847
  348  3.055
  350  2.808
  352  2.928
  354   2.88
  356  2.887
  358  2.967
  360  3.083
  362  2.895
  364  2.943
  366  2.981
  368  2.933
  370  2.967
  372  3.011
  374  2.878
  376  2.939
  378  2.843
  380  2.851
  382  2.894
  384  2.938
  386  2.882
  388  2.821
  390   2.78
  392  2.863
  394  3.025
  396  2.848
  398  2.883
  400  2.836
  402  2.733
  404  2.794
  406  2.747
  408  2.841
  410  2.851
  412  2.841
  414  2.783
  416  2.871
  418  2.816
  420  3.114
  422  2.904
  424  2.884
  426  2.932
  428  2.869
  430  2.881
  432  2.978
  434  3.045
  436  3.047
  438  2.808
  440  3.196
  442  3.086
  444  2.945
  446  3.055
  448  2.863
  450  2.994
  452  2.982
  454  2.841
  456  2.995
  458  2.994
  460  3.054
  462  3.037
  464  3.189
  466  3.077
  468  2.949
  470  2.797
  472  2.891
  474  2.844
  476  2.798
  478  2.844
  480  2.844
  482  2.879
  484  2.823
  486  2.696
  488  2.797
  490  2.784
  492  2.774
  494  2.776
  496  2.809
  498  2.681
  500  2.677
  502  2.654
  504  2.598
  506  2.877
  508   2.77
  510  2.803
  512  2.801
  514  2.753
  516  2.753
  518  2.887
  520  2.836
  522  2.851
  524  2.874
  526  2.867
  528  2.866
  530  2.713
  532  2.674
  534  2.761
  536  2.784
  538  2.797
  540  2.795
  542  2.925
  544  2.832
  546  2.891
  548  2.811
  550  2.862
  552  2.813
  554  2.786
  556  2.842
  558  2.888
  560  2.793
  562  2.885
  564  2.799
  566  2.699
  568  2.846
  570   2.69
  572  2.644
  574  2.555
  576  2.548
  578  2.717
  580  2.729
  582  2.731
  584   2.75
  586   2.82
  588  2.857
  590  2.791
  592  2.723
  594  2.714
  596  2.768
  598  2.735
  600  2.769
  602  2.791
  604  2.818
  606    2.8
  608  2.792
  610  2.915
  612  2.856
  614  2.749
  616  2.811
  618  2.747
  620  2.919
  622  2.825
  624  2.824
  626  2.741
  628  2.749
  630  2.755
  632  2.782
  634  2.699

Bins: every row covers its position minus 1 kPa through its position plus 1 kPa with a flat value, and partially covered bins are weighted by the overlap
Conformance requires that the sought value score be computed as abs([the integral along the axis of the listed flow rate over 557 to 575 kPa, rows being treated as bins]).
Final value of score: 49.6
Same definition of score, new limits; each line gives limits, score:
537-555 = 51.0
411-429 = 52.0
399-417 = 50.6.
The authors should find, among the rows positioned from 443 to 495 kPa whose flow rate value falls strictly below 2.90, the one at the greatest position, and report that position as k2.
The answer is 494 kPa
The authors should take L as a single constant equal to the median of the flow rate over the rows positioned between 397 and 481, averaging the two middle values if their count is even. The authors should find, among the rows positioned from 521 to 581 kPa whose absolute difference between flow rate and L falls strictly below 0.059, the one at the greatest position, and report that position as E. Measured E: 568 kPa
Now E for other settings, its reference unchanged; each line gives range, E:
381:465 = 454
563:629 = 622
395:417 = 416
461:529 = 528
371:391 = 386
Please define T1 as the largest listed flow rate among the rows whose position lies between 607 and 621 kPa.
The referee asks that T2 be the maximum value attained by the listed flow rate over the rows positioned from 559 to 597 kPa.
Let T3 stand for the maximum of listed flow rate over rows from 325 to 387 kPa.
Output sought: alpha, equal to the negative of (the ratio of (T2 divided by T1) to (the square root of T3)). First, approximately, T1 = 2.919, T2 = 2.885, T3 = 3.086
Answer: -0.56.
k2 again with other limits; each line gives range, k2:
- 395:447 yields 438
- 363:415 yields 414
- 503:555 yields 554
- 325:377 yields 374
